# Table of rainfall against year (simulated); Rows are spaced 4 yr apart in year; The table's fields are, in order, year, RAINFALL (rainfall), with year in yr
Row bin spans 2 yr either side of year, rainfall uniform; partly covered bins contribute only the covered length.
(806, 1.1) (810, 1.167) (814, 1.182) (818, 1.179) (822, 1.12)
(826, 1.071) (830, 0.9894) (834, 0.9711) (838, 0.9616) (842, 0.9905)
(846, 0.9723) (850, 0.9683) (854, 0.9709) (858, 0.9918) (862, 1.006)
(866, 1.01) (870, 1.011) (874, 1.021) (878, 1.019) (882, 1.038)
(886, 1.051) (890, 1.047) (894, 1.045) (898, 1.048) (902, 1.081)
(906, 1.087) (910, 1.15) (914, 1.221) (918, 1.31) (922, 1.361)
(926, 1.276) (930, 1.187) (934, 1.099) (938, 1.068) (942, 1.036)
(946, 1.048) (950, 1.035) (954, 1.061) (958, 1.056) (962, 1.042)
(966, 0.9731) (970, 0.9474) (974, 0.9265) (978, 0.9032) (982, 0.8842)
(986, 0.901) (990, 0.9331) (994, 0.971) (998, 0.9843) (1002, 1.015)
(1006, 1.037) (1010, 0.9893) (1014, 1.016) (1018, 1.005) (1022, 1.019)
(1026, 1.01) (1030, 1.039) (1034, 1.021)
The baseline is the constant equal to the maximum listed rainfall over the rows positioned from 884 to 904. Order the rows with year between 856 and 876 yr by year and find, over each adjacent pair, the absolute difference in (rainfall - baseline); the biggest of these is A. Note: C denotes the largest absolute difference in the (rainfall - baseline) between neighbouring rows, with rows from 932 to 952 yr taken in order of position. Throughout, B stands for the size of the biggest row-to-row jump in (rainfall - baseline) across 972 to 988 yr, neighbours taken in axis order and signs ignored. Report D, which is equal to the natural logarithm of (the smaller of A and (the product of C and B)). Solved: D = -7.20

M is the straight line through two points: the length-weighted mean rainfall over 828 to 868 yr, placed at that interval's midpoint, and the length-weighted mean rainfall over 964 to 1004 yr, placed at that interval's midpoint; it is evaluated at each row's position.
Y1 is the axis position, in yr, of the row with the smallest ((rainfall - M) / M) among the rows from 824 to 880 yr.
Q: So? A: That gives 838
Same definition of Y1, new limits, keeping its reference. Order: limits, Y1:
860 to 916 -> 862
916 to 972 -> 970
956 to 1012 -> 982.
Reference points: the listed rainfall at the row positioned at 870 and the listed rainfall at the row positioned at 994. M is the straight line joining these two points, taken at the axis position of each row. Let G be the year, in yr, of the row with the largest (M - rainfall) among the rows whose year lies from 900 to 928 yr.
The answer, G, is 902 yr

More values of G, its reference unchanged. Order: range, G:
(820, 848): 838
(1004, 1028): 1010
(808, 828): 826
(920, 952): 942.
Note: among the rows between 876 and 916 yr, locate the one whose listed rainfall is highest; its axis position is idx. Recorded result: 914 yr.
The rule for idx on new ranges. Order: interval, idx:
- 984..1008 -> 1006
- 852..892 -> 886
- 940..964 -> 954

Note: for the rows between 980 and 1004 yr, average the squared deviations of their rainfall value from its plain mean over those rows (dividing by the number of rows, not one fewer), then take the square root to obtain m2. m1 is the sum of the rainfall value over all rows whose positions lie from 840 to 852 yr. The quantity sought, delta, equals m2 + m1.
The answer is 3.0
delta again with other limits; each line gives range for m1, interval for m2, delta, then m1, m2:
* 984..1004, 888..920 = 4.9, 4.8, 0.091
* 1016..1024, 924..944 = 2.1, 2.0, 0.087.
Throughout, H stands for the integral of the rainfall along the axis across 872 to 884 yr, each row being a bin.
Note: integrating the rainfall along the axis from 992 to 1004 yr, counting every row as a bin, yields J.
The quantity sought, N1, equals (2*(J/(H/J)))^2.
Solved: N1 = 526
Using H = 12.3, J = 11.9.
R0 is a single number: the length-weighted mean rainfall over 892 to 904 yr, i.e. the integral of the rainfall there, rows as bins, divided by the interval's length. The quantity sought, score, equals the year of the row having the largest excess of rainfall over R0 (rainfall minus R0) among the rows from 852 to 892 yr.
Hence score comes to 886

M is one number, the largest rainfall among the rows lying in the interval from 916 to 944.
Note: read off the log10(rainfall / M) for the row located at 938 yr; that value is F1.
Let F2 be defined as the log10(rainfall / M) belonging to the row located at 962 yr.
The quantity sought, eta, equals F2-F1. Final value -0.01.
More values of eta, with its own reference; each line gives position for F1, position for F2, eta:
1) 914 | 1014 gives -0.08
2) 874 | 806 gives 0.03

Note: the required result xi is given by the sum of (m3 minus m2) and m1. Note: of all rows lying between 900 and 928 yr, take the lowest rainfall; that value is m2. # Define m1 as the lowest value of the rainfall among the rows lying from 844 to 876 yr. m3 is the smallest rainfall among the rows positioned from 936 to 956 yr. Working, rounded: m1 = 0.9683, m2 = 1.081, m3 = 1.035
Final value 0.92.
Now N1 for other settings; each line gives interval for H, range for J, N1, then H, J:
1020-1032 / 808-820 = 1053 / 12.3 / 14.1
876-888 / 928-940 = 838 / 12.4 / 13.4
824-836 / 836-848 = 509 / 12.1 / 11.7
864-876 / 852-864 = 537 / 12.2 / 11.9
